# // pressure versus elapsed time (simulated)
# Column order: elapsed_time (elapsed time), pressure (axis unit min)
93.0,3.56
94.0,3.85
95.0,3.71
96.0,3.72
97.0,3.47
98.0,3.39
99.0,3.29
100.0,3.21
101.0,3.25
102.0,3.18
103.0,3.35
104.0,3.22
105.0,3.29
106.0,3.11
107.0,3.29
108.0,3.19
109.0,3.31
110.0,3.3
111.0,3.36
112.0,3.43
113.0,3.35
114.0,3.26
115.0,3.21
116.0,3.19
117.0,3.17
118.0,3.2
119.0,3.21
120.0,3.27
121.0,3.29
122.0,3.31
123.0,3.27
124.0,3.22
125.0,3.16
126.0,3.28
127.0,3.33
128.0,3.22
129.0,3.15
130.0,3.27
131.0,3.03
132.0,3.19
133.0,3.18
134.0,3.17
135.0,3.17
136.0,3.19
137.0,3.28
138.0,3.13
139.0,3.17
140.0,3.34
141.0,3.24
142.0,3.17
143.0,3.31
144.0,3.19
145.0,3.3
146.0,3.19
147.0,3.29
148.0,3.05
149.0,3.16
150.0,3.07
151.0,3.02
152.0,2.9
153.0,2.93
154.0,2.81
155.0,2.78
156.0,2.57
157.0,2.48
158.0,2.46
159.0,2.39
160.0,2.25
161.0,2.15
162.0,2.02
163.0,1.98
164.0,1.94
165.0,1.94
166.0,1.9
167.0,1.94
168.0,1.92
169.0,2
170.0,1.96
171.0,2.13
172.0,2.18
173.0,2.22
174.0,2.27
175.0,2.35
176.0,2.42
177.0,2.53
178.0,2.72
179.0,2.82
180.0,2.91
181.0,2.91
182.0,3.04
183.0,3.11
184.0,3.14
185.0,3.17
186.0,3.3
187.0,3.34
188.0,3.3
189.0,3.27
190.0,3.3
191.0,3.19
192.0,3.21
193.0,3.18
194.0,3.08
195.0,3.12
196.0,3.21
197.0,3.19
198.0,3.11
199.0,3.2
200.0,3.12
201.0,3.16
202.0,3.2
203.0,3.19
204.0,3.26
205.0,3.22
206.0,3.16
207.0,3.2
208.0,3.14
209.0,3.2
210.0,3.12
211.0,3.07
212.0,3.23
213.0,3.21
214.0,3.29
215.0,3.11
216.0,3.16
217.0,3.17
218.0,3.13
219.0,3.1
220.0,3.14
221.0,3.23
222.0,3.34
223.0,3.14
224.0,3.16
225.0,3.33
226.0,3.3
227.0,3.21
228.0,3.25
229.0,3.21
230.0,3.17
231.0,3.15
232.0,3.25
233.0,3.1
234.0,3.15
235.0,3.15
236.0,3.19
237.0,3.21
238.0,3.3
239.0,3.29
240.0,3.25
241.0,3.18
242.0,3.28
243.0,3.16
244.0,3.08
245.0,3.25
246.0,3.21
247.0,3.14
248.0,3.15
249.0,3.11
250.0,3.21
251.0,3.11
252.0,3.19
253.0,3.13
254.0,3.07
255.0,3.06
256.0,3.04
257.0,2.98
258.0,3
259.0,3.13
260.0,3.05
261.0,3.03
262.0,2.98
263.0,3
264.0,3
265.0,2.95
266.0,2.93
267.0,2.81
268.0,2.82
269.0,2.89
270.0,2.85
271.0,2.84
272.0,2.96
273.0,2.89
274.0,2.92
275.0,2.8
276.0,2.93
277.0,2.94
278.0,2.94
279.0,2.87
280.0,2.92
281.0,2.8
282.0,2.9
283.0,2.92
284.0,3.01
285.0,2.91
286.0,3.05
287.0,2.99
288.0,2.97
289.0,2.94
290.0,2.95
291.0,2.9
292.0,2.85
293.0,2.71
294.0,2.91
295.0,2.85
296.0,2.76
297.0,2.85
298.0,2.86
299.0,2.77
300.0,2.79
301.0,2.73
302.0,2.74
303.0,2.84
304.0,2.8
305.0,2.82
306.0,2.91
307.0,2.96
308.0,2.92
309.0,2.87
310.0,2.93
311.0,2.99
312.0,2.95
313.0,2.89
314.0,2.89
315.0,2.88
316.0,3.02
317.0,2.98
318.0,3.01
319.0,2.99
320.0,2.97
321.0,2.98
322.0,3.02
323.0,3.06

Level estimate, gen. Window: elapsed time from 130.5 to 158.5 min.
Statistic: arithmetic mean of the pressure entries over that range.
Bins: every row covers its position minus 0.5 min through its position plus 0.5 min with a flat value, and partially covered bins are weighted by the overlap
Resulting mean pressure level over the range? 3.1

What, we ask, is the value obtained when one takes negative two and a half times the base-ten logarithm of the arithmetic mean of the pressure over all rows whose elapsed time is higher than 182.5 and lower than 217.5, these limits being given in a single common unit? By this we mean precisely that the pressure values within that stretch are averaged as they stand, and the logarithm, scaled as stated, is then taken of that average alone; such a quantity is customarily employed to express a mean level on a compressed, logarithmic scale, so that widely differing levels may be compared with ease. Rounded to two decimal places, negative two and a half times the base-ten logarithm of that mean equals -1.26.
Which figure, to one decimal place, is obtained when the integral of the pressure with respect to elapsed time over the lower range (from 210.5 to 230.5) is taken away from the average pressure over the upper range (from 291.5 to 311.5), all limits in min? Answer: -61.1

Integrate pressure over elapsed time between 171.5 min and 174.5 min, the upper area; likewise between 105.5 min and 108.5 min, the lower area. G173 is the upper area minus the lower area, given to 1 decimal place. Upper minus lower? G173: -2.9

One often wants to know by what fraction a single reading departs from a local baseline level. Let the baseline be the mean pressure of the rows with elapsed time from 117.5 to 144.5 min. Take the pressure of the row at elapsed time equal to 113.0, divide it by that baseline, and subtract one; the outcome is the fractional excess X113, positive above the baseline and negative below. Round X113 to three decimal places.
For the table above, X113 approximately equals 0.040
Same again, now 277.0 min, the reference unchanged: -0.087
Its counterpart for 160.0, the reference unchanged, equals -0.301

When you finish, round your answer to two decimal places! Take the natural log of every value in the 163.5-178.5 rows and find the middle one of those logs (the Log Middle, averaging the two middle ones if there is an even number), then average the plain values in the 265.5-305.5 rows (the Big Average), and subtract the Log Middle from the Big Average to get 2.12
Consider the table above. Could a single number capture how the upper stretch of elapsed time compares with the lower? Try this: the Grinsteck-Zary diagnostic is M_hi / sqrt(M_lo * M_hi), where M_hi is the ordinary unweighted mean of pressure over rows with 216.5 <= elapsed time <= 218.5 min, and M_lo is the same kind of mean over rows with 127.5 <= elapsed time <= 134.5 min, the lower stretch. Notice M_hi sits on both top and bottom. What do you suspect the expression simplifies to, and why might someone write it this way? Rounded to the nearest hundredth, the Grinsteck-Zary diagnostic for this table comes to 1.00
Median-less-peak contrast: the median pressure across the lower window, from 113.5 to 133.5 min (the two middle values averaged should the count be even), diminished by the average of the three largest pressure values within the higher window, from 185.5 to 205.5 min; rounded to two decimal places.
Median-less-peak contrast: -0.10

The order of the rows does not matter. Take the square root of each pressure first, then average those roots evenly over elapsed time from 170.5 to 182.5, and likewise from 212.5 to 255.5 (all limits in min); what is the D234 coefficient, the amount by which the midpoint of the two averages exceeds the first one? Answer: 0.10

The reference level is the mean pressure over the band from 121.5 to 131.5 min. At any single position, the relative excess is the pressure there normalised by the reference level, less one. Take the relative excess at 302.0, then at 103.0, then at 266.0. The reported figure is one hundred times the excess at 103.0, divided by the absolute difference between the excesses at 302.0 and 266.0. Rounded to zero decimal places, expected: 66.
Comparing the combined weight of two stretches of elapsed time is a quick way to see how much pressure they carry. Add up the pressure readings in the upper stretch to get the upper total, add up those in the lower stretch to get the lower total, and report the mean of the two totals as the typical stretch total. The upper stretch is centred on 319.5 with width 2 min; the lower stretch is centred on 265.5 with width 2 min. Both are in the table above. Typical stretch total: 5.9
